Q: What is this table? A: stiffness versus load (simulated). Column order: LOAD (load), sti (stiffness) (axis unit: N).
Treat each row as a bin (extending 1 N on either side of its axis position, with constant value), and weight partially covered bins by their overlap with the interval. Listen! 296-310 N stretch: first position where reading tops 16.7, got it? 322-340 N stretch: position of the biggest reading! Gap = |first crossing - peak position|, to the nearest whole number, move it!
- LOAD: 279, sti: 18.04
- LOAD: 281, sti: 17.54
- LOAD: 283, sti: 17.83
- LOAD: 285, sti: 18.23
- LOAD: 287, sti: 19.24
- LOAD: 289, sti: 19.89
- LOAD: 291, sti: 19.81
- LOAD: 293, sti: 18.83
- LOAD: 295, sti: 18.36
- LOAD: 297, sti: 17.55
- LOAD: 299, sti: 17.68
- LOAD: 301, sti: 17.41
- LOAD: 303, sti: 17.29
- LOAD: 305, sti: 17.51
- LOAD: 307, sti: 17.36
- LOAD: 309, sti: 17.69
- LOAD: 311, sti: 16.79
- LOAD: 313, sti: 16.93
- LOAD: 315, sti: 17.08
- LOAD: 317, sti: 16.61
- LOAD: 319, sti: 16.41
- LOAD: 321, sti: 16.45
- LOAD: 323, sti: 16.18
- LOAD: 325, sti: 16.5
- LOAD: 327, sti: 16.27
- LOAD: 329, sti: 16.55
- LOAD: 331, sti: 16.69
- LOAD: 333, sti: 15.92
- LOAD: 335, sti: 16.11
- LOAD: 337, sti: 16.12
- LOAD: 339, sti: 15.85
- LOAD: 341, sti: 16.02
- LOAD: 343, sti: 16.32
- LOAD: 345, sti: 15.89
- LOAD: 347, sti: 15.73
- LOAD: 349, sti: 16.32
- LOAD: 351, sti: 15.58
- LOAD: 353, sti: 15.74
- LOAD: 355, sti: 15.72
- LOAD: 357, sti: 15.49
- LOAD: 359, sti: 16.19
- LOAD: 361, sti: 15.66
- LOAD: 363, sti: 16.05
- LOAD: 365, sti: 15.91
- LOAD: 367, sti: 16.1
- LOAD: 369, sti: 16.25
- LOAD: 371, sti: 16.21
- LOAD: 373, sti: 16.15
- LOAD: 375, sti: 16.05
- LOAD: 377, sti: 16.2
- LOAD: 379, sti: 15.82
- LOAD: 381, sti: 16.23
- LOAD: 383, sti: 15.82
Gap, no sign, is 34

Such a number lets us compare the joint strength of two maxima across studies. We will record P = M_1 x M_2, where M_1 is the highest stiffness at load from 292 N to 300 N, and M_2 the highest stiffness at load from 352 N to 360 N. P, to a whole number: 305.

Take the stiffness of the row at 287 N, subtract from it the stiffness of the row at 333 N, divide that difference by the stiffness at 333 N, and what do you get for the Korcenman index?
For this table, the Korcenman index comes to 0.21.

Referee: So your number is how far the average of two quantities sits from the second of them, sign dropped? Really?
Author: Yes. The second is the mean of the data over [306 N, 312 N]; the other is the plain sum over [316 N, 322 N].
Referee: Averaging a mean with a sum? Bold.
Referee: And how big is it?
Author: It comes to 16.1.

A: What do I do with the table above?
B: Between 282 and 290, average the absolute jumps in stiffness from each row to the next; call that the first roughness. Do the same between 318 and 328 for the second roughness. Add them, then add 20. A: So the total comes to 20.9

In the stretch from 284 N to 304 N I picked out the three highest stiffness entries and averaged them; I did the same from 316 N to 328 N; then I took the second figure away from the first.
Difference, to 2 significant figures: 3.1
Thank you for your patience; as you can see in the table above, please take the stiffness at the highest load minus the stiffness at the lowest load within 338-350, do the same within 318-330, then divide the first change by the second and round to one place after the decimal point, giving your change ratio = 3.4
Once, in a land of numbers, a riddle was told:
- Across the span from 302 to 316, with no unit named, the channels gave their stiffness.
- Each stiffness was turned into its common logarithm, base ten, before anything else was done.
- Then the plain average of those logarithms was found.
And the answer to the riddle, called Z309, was 1.24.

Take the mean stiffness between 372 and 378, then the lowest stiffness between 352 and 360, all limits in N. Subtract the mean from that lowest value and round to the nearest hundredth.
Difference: -0.64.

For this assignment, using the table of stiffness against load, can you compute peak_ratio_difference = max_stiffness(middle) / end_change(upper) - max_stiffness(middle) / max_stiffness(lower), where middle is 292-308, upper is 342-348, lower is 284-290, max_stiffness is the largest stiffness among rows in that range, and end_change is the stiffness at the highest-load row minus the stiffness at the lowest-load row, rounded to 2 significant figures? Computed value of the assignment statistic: -33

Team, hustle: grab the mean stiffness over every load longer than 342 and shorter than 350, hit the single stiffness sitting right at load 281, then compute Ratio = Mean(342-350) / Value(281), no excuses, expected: 0.92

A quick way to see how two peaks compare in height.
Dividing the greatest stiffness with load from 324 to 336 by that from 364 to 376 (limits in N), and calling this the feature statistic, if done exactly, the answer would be 1.03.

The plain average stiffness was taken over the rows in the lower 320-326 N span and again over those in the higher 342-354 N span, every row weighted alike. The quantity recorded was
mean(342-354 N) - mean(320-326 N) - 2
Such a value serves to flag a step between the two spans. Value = -2.4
